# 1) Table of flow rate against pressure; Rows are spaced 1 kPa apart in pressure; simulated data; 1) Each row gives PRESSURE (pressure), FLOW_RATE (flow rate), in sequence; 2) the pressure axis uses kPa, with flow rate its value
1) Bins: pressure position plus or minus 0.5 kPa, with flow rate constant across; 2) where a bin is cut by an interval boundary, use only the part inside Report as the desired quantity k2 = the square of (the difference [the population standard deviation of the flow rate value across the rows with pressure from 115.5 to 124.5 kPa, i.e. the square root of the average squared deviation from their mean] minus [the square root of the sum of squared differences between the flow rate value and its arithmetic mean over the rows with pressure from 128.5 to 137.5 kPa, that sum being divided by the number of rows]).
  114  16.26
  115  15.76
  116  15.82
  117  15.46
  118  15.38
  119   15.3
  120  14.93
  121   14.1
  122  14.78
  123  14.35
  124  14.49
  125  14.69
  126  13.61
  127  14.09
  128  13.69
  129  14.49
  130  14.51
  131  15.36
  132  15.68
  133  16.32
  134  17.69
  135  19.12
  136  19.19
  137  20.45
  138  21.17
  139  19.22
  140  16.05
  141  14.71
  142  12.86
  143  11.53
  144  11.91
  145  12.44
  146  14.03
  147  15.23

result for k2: 2.4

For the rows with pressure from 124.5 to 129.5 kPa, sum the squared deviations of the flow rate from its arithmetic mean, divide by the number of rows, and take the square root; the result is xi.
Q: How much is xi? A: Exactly 0.4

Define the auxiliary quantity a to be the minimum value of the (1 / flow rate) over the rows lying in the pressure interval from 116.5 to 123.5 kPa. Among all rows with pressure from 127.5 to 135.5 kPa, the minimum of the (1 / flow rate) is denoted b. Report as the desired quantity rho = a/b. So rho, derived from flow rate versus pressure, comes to 1.2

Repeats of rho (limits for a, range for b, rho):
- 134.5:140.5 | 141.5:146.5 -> 0.7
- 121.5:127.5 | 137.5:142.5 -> 1.4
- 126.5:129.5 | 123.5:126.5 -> 1.0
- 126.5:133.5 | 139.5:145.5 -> 1.0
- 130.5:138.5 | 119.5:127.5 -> 0.7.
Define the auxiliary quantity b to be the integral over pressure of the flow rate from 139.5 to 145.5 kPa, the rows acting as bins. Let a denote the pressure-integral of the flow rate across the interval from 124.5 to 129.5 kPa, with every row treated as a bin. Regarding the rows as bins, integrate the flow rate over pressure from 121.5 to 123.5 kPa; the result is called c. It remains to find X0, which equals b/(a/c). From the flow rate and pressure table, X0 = 33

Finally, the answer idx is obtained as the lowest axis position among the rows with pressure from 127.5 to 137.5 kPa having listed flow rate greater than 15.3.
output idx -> 131 kPa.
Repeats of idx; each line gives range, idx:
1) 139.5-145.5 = 140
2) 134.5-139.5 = 135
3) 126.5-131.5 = 131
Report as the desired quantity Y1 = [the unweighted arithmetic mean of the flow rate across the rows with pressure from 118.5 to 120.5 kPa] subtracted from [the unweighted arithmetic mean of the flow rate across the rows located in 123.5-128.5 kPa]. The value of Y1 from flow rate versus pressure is -1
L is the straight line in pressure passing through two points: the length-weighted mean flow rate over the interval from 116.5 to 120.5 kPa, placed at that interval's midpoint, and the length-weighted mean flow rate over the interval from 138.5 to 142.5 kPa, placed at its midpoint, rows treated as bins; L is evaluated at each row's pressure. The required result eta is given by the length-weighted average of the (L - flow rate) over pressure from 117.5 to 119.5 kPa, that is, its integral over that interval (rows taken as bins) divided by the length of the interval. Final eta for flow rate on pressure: -0.1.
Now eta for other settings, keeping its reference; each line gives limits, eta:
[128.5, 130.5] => 1.0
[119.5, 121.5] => 0.8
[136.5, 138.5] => -5.2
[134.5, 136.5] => -3.5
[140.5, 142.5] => 1.9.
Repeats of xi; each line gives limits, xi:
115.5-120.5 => 0.3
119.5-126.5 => 0.4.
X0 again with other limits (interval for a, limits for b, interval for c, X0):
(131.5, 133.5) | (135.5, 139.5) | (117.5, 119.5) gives 77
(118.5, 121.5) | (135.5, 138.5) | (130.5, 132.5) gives 43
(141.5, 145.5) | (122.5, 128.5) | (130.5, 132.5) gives 54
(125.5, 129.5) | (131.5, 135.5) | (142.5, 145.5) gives 44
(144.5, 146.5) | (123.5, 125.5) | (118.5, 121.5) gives 49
